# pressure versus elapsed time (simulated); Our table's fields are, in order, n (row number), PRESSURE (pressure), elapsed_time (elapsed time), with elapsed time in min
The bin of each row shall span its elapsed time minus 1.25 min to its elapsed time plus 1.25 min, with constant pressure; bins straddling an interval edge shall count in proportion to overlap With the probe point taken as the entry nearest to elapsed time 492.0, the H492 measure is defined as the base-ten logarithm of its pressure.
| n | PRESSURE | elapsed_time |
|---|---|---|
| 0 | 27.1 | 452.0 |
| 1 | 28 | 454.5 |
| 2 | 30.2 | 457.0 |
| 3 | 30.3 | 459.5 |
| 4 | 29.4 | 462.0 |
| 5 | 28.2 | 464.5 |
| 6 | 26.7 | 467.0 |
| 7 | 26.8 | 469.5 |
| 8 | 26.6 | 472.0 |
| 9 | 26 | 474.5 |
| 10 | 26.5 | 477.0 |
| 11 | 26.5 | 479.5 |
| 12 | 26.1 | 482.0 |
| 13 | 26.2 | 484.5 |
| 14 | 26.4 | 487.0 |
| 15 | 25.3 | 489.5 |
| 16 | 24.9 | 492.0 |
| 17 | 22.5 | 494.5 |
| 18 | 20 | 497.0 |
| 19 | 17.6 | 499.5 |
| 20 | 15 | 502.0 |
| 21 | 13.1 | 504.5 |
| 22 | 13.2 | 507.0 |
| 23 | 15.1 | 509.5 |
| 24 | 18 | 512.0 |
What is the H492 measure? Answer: 1.40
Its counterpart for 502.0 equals 1.18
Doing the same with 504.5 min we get 1.12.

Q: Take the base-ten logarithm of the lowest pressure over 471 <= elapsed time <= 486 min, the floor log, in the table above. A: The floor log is 1.41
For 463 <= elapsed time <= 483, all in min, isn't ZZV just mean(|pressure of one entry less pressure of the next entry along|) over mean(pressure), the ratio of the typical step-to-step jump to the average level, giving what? 0.018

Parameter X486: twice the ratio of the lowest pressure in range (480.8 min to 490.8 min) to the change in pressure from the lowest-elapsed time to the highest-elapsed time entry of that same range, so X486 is -63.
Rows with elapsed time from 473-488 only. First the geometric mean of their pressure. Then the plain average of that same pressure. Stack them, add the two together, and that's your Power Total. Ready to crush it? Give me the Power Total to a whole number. 53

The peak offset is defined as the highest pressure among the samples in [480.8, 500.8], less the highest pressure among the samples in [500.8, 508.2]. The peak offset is 11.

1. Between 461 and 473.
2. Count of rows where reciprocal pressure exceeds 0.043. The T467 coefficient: 0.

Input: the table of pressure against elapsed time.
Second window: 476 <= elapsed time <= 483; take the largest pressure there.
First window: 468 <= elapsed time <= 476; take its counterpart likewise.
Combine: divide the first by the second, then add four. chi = 5.01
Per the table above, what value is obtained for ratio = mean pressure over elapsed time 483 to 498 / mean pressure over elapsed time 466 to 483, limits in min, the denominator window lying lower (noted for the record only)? 0.92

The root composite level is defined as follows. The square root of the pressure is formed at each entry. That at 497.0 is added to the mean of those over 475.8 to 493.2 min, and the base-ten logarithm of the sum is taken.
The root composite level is 0.981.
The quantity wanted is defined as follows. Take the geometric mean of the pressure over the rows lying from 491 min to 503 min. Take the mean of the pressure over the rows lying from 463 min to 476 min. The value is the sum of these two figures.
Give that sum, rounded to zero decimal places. 47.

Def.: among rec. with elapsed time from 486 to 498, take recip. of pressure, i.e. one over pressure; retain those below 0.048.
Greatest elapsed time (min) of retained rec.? 494.5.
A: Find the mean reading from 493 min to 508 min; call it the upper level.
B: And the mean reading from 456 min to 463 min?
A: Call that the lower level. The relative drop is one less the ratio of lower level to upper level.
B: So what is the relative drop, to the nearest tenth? -0.8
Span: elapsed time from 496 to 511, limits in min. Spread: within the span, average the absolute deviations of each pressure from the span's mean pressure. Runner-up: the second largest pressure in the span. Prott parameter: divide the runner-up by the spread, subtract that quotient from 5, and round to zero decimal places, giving -3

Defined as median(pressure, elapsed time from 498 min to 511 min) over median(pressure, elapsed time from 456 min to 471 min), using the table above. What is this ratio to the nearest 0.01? 0.52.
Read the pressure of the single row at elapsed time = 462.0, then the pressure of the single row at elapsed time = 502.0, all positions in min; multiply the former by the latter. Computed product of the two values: 441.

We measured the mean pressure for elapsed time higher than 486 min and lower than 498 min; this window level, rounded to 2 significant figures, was 24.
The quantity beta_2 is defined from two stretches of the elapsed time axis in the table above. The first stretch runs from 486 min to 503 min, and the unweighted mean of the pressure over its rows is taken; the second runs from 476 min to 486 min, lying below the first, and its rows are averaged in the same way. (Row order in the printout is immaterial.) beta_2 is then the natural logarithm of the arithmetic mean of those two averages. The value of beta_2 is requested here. 3.2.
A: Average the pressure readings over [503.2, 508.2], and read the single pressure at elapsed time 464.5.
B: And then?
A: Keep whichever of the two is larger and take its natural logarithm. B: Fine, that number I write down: 3.34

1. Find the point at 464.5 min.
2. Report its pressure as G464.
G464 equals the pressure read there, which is 28.2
